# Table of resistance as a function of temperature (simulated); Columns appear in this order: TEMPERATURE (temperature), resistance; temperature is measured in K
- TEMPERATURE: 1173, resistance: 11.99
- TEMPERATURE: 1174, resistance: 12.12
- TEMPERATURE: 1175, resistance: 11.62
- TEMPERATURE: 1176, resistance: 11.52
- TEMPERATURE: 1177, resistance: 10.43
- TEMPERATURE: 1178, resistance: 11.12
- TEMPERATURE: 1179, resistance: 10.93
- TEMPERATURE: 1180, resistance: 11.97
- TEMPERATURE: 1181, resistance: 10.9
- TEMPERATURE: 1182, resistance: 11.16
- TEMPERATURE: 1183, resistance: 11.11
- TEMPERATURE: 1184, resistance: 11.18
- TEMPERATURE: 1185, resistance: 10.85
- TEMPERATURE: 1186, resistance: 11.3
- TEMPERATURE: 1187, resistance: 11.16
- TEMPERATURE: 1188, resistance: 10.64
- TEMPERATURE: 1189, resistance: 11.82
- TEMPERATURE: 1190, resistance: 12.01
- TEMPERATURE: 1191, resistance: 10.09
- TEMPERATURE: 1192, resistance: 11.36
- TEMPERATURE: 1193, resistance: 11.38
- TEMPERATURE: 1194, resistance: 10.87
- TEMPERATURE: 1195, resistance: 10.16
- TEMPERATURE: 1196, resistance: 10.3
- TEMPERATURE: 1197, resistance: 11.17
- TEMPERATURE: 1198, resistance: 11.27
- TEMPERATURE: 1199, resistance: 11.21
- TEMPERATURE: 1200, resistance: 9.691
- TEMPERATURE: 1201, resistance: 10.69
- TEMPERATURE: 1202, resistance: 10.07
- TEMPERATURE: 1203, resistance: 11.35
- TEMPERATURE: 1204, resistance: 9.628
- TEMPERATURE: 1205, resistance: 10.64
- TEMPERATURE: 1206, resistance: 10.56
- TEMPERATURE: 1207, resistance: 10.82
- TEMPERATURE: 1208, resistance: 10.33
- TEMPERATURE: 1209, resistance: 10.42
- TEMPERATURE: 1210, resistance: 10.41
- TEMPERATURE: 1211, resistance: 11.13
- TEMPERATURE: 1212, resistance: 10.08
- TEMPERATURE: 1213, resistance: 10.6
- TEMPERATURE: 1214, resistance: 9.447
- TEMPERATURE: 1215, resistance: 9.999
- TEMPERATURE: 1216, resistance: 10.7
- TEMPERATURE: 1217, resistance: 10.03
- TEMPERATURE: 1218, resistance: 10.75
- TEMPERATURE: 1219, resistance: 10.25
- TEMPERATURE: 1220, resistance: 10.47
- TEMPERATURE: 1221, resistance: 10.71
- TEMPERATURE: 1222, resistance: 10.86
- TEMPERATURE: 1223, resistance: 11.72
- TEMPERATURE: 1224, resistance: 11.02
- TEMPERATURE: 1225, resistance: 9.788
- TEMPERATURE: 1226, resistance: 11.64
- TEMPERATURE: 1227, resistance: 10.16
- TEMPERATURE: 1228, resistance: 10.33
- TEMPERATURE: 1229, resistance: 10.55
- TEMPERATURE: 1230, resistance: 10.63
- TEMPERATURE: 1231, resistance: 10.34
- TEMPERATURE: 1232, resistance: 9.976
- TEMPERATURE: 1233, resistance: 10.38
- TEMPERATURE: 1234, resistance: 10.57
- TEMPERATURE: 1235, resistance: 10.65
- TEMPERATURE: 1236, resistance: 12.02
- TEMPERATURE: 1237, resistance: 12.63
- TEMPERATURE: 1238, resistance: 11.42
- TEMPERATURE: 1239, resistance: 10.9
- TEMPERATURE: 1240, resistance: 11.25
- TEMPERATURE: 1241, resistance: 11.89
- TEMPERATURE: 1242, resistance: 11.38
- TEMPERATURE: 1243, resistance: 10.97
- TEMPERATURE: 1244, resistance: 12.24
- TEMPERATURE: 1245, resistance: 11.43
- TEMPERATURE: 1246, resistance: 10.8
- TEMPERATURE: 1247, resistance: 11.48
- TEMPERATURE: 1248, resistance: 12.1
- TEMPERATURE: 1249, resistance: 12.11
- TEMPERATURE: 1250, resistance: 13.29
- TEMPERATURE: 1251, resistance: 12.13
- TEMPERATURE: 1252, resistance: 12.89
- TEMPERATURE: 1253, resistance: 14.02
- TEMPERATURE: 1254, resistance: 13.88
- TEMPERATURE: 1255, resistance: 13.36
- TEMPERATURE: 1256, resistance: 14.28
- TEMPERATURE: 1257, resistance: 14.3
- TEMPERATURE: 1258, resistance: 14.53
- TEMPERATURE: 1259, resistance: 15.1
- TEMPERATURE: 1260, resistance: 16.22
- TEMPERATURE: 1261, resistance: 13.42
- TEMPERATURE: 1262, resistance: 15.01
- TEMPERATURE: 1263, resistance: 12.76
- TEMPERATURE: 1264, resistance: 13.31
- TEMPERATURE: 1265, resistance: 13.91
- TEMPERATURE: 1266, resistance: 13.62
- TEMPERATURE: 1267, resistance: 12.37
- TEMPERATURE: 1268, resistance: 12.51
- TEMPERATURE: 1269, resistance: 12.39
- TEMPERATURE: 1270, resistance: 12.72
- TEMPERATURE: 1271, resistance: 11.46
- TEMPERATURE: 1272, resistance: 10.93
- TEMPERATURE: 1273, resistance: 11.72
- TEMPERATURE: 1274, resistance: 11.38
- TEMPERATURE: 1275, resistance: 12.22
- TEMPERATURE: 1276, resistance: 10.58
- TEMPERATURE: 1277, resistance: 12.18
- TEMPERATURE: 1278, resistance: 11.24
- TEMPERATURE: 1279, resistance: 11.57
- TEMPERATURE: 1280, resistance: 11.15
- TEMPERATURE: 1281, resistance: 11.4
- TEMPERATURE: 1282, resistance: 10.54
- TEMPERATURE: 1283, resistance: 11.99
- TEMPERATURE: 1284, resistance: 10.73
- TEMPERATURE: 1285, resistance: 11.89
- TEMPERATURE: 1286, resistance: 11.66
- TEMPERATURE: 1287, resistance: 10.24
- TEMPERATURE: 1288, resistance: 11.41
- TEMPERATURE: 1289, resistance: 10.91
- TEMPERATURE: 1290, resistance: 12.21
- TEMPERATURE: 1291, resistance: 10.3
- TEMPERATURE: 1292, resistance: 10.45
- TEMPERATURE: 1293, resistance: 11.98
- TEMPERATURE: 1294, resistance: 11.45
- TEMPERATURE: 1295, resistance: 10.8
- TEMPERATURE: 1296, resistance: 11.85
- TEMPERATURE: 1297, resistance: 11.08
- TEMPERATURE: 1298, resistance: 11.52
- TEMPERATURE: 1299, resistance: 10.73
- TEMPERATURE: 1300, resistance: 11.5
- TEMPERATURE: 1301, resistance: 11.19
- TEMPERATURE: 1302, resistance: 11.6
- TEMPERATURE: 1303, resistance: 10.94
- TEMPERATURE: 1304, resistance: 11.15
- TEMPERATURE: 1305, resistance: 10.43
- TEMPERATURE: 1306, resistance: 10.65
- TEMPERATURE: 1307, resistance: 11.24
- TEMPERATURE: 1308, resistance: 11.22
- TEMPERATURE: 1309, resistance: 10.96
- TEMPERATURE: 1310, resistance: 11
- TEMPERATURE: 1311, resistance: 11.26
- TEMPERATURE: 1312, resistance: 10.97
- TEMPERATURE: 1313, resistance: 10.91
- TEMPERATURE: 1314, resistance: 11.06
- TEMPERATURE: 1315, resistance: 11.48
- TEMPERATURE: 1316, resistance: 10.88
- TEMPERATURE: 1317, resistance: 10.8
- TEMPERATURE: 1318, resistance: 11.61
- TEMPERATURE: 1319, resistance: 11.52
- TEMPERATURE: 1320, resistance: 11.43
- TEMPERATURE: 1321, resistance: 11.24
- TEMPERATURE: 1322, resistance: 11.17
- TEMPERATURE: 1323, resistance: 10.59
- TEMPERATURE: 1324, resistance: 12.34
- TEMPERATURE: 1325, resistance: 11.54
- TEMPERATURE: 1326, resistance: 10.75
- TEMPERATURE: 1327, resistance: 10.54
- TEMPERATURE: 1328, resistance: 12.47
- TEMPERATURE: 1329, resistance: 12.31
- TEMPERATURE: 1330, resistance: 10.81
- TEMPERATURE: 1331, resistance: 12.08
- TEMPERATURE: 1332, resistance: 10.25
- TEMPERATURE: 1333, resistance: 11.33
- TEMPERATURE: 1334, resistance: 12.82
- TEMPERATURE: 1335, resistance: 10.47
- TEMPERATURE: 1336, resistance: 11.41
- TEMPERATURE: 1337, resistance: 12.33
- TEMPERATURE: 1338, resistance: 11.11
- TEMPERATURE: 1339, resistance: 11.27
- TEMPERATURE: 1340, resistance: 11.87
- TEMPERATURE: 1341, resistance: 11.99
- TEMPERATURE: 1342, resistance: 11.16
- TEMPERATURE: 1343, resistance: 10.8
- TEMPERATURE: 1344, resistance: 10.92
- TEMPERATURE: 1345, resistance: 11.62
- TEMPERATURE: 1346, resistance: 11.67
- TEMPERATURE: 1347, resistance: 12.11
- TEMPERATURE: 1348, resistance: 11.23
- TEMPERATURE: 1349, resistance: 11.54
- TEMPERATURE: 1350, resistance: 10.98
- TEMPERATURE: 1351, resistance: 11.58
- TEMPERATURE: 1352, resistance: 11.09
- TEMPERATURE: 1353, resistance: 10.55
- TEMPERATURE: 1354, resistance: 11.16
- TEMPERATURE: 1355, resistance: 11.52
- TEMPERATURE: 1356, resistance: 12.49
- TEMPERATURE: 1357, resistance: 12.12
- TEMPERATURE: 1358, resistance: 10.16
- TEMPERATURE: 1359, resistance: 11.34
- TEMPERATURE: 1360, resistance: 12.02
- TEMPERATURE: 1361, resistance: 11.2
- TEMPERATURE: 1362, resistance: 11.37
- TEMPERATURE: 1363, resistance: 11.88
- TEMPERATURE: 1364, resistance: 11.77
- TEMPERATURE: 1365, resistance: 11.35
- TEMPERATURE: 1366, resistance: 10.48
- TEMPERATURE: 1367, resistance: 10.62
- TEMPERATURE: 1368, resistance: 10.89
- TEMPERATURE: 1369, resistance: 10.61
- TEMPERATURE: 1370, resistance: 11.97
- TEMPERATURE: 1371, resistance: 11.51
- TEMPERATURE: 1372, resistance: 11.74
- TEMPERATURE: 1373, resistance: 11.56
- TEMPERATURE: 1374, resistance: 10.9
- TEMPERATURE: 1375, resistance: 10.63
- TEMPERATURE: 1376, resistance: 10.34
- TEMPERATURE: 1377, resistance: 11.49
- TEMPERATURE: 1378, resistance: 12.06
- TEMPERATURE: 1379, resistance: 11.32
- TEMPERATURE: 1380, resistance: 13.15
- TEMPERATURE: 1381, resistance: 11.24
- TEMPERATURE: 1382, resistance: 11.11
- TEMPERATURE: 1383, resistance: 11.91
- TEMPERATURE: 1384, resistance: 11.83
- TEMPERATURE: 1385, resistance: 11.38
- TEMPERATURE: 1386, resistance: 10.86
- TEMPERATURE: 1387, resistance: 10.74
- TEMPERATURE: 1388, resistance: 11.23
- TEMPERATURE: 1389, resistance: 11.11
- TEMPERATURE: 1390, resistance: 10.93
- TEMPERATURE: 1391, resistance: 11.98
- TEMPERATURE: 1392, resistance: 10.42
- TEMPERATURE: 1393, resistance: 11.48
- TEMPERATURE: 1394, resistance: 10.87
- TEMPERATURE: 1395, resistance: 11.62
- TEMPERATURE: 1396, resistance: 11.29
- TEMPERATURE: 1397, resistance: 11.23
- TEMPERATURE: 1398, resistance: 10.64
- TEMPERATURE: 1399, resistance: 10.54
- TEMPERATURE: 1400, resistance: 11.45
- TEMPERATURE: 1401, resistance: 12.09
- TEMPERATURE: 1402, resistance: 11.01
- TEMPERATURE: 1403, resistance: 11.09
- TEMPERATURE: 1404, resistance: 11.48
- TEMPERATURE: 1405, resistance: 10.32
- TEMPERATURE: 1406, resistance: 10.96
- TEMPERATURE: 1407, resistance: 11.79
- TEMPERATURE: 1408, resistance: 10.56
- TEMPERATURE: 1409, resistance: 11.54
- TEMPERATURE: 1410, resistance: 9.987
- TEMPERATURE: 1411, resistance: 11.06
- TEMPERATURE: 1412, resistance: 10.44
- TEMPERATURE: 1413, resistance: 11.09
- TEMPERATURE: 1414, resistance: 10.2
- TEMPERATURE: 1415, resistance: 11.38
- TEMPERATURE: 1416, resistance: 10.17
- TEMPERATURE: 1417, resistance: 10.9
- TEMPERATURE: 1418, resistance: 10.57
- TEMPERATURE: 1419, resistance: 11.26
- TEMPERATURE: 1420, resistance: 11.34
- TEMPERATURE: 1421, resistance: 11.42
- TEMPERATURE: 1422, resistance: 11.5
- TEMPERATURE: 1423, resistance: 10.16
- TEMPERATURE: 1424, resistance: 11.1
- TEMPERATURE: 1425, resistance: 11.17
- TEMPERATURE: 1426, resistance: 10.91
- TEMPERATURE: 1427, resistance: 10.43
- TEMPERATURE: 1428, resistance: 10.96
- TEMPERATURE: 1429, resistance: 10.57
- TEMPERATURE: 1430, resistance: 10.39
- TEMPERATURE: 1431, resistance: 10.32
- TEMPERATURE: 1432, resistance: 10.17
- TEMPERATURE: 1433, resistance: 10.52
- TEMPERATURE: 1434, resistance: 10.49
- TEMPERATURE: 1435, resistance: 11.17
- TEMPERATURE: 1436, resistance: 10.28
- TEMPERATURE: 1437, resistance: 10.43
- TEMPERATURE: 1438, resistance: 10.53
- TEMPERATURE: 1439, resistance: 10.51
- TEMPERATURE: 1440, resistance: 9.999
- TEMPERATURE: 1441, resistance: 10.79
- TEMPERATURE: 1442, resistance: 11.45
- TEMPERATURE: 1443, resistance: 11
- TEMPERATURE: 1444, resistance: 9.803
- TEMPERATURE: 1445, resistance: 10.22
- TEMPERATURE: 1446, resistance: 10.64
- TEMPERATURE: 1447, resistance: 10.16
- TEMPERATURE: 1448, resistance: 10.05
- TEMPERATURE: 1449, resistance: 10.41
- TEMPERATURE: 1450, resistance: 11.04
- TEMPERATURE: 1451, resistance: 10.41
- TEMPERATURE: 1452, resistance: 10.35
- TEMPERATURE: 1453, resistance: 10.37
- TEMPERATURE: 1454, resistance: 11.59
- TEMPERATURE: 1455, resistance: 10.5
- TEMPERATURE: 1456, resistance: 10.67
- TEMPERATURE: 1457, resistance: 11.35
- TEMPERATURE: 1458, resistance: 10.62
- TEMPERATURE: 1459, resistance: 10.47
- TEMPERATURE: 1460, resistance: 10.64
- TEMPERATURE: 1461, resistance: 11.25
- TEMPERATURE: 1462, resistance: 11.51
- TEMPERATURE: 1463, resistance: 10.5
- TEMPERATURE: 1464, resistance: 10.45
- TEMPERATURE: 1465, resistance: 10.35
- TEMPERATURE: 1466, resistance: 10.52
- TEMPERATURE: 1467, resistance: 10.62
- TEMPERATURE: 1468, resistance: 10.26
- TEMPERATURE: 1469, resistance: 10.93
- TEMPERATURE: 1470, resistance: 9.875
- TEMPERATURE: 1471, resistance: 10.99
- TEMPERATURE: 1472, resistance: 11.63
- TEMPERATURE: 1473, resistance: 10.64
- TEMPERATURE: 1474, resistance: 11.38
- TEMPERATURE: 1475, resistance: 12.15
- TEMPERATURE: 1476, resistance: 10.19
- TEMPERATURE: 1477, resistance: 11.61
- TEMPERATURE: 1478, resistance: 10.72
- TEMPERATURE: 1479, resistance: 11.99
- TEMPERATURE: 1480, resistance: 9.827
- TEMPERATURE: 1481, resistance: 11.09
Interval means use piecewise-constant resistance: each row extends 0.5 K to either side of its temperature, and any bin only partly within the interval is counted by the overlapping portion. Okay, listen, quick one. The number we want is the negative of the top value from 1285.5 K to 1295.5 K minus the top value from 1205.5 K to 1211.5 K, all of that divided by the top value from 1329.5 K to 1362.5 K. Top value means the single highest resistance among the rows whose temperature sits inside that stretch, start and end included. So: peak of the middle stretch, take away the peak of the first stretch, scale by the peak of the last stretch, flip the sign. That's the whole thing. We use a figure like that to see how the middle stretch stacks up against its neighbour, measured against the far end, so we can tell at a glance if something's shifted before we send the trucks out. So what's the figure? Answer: -0.1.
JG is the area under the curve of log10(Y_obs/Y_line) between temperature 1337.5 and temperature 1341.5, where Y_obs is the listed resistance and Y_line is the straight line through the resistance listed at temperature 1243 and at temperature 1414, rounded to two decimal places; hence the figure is 0.16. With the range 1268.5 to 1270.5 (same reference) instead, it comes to 0.13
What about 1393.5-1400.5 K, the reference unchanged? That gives 0.23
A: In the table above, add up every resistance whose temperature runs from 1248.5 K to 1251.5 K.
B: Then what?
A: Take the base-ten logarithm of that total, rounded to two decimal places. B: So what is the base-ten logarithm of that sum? 1.57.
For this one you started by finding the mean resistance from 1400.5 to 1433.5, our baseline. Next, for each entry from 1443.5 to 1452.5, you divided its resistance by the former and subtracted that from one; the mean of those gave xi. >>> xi 0.049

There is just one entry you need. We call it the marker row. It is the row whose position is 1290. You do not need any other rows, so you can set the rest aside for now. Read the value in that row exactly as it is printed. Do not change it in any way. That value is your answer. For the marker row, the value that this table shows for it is 12.21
